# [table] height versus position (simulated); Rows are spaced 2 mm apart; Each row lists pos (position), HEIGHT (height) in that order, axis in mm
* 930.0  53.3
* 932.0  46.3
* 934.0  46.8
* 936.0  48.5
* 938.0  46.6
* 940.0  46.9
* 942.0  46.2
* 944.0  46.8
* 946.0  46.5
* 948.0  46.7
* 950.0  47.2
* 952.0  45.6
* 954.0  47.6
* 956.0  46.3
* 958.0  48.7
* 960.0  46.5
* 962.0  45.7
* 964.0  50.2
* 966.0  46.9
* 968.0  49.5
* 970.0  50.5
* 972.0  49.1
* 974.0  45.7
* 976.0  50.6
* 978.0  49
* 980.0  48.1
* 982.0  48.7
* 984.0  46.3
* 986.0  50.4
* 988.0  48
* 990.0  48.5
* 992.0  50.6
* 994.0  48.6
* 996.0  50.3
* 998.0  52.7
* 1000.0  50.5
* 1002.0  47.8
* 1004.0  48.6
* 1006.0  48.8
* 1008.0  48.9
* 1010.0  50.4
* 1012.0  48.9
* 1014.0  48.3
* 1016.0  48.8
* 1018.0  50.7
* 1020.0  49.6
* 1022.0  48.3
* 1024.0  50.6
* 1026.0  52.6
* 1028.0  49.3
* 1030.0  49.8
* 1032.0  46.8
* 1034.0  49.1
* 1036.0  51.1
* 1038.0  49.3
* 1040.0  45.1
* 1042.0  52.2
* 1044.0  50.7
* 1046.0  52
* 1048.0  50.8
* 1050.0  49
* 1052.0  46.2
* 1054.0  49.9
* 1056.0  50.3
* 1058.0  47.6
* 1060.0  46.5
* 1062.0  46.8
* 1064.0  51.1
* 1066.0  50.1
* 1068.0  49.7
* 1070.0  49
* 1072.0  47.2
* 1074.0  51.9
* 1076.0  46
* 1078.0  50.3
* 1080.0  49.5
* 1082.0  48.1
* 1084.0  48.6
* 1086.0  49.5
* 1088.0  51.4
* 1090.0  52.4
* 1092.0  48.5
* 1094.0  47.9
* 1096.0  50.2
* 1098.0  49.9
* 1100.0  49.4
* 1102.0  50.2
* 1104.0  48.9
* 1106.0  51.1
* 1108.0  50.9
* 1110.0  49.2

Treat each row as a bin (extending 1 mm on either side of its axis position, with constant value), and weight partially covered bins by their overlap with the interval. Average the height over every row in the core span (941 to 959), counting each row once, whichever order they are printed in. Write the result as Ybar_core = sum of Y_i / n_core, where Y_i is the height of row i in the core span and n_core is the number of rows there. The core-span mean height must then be 46.8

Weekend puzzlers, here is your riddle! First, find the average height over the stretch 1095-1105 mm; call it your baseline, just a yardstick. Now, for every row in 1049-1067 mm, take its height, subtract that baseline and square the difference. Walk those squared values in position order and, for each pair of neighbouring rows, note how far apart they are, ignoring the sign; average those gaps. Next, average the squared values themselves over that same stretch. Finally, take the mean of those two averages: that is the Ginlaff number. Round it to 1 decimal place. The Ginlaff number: 5.0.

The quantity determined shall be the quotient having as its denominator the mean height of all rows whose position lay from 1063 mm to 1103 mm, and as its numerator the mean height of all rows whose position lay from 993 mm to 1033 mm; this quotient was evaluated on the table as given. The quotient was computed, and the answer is 1.00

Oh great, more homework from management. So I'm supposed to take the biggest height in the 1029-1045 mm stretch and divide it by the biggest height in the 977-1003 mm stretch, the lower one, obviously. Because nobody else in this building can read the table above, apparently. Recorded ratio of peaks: 0.99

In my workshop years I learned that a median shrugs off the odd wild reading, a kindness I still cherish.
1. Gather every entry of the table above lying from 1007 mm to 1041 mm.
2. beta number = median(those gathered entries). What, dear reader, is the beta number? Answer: 49.3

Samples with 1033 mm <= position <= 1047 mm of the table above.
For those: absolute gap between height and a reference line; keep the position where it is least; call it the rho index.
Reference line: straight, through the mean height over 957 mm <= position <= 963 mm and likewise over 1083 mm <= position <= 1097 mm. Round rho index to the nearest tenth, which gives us 1034.0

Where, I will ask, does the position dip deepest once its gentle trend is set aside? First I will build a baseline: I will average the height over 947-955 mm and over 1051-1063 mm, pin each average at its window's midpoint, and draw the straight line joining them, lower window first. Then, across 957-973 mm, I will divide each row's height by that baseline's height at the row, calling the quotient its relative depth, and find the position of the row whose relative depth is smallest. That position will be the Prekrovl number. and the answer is 962.0 mm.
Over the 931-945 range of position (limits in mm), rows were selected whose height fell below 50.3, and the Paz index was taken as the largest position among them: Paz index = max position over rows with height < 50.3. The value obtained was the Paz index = 944.0 mm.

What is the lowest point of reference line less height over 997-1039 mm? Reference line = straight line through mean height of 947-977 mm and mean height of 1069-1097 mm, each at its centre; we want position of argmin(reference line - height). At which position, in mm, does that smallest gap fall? 998.0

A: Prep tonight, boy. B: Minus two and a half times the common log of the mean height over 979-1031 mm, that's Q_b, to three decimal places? -4.234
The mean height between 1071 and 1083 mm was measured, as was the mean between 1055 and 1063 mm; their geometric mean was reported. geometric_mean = 48.3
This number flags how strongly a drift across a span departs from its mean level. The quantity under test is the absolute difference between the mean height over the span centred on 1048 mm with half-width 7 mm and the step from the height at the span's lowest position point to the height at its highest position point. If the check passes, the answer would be 52.4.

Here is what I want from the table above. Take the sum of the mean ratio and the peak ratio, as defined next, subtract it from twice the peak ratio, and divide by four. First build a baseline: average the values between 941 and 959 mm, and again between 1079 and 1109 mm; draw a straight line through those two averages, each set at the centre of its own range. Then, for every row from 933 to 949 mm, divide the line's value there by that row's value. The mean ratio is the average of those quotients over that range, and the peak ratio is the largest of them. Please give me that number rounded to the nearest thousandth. 0.004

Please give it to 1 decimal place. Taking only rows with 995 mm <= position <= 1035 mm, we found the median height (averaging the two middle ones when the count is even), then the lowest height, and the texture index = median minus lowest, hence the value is 2.4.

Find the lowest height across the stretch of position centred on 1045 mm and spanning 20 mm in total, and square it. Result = 2034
